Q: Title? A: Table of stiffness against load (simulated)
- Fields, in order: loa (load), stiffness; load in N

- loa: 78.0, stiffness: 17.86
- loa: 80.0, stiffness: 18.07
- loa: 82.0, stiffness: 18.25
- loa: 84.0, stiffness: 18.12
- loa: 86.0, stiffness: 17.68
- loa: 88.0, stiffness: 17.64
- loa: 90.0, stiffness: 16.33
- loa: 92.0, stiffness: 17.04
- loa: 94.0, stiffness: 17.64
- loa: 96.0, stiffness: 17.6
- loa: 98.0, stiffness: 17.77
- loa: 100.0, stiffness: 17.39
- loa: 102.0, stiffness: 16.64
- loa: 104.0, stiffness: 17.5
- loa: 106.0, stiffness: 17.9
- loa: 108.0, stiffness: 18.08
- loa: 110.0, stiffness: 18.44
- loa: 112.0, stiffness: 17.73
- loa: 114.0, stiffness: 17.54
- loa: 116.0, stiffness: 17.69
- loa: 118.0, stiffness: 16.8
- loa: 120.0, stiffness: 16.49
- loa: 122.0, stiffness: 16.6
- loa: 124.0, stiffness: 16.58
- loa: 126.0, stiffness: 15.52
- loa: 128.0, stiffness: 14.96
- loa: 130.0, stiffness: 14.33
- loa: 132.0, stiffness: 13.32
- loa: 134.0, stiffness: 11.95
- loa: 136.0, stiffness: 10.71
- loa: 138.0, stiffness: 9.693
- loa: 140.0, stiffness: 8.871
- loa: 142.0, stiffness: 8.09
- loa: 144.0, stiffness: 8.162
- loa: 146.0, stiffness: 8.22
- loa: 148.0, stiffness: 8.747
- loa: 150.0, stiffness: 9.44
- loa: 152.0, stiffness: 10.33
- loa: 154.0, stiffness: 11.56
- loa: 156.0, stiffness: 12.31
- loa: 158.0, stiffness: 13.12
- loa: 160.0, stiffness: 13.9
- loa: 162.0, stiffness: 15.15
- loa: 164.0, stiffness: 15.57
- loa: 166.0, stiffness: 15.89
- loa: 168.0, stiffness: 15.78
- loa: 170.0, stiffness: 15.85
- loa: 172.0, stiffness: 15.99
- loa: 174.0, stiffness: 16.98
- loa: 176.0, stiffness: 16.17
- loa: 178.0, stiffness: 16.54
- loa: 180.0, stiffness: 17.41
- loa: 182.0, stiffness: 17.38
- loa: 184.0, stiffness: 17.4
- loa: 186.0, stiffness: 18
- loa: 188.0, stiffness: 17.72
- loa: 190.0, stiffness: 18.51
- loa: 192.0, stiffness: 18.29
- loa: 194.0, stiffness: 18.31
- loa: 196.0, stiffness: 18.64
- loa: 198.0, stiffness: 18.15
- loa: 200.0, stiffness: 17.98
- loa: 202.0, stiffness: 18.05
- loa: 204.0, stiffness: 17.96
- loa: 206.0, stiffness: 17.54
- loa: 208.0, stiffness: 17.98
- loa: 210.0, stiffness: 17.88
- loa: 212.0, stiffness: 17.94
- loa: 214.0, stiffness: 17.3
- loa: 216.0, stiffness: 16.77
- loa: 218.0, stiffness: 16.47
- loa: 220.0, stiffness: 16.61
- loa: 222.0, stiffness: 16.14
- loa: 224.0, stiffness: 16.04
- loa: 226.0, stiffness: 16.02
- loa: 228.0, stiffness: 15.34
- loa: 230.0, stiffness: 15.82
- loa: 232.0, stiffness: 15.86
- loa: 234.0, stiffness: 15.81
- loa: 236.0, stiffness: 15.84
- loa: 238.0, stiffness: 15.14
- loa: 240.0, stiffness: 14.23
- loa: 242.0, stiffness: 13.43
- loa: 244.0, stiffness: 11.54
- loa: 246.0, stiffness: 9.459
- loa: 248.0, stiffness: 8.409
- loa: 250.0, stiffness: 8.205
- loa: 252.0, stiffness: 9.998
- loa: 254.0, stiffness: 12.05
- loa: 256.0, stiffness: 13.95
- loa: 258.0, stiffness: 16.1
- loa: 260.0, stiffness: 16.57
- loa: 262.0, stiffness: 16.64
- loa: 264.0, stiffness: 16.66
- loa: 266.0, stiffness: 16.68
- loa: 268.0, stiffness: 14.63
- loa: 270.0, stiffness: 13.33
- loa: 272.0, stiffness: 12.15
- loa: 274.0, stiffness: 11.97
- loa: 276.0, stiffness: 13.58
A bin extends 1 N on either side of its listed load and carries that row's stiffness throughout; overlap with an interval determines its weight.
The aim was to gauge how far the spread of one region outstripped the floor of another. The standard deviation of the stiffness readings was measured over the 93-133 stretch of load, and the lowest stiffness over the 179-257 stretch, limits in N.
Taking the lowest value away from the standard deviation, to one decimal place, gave -6.9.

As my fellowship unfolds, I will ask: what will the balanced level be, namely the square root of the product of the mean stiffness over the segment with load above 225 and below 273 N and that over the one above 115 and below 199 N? 14.2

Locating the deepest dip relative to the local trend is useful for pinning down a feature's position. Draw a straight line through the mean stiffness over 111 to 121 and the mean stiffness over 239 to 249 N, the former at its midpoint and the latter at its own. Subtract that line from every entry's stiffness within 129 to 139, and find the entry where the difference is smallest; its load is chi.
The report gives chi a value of 138.0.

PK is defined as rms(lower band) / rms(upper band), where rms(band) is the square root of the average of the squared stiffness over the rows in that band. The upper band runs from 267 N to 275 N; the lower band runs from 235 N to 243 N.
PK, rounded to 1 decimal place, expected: 1.1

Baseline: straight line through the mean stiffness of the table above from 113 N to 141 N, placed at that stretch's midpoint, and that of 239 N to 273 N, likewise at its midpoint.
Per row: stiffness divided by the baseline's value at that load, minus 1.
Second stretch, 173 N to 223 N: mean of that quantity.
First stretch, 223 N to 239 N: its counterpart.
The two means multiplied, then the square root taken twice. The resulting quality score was 0.47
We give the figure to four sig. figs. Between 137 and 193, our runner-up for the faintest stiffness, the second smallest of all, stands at 8.162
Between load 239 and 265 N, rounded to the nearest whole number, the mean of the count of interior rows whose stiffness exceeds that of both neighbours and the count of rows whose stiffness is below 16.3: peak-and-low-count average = 5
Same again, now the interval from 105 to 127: 2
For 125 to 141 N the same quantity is 4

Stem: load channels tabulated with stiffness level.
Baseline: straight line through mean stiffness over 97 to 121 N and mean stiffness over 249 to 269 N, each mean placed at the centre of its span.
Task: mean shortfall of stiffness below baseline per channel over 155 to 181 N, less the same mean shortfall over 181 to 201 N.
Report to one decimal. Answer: 3.1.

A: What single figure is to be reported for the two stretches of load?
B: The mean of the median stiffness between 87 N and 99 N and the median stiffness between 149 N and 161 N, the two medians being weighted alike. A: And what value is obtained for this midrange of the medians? 14.8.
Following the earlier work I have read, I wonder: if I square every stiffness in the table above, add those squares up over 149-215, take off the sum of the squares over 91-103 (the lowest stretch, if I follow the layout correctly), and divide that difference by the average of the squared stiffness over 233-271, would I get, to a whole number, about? 37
